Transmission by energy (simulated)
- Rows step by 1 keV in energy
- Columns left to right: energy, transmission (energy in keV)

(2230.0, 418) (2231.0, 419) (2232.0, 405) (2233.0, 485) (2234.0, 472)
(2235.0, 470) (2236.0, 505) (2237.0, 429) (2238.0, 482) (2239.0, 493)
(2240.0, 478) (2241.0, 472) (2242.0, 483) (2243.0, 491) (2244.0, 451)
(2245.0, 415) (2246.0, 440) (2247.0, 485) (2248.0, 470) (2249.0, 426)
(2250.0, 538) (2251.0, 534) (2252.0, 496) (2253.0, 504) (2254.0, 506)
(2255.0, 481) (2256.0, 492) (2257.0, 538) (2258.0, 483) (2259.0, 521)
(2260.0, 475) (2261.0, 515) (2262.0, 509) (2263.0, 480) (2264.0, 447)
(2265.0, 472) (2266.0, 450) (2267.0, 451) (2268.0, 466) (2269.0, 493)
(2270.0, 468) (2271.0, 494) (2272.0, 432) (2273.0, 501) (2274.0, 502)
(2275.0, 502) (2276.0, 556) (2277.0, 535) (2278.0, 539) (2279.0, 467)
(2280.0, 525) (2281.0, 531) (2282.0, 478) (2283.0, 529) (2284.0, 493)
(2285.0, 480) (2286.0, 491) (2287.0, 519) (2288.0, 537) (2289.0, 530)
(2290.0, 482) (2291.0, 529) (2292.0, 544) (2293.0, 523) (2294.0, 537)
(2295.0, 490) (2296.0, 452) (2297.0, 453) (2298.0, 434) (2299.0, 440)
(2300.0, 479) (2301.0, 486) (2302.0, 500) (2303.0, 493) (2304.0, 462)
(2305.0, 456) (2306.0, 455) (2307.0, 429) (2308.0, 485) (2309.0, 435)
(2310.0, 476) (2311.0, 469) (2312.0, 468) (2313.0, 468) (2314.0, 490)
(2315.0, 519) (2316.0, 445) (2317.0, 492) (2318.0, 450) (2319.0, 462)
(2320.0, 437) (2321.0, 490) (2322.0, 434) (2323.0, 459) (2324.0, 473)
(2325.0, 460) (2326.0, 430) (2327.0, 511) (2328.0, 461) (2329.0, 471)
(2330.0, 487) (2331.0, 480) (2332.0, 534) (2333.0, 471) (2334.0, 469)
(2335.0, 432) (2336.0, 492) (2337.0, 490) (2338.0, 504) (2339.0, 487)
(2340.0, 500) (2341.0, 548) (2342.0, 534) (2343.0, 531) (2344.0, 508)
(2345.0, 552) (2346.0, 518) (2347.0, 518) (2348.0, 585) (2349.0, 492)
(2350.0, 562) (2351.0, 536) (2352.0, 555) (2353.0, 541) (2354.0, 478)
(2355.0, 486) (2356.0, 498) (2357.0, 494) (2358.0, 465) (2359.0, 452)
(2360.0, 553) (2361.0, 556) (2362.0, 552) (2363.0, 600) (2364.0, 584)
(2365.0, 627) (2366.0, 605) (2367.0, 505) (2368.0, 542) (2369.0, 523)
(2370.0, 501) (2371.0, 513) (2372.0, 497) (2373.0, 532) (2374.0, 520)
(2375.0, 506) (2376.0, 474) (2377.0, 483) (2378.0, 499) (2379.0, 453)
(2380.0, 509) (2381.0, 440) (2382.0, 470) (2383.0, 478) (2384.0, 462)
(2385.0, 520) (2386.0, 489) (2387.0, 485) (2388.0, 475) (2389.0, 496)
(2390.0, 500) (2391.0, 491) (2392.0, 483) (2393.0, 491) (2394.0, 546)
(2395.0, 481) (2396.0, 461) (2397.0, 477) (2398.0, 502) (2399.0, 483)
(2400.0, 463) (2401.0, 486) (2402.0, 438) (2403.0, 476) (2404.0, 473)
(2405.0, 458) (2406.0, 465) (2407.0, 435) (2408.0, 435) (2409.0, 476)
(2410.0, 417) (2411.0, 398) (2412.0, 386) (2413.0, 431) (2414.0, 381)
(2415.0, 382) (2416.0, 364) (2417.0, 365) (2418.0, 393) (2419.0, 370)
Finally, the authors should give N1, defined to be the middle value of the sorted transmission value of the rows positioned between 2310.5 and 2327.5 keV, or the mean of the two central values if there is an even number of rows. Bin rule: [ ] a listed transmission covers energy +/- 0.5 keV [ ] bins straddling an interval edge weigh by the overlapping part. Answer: 468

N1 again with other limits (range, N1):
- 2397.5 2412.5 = 463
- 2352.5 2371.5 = 523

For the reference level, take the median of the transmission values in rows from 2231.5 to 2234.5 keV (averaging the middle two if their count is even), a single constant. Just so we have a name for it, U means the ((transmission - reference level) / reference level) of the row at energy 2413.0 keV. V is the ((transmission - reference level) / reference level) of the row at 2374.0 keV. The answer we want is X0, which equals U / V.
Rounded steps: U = -0.087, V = 0.10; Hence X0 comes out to -0.9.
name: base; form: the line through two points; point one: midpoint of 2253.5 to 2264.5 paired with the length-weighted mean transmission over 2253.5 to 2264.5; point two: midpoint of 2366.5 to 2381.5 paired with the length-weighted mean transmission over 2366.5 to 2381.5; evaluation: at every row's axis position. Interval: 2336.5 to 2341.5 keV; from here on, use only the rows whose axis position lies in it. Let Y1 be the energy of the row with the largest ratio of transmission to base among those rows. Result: 2341.0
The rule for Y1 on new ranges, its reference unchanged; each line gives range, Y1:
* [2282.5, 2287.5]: 2283.0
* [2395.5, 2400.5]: 2398.0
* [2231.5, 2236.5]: 2236.0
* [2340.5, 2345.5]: 2345.0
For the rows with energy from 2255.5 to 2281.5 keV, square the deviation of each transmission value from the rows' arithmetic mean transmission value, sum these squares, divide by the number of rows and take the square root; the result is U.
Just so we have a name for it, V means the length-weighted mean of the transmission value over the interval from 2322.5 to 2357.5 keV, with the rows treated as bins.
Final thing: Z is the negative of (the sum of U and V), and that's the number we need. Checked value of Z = -533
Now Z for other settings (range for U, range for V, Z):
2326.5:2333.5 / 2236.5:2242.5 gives -497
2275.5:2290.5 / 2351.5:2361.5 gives -535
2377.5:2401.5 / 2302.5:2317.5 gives -491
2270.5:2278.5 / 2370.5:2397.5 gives -526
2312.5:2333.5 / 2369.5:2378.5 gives -530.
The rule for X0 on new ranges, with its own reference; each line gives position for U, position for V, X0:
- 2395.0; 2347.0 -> 0.2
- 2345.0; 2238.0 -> 8.0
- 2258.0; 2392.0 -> 1.0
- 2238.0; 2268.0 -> -1.7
